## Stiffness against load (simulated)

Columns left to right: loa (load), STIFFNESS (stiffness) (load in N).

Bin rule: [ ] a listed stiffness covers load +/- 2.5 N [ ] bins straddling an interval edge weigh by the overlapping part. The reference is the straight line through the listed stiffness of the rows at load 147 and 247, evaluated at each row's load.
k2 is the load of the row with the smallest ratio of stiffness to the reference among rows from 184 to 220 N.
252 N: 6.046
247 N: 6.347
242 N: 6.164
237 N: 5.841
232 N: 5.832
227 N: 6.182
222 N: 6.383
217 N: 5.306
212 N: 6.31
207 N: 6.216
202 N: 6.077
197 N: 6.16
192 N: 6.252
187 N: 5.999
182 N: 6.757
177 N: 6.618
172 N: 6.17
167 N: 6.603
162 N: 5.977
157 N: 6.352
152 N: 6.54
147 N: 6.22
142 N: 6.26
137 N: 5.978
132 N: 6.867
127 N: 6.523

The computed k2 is 217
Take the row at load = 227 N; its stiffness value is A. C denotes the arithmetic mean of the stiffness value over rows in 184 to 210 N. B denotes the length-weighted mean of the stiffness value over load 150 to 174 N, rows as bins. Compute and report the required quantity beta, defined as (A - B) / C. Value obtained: -0.02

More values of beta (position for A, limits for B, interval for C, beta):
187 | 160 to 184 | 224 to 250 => -0.07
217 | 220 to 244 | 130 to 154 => -0.12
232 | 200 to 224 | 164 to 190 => -0.03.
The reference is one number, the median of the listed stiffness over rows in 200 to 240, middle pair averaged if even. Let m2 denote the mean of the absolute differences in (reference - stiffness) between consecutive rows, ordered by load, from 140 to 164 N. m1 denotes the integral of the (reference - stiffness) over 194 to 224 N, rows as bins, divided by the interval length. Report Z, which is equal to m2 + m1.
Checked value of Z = 0.29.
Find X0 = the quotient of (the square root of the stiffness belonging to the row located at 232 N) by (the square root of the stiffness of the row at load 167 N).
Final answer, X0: 0.94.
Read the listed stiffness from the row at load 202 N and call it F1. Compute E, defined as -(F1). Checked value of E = -6.1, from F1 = 6.077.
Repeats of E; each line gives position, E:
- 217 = -5.3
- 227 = -6.2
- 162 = -6.0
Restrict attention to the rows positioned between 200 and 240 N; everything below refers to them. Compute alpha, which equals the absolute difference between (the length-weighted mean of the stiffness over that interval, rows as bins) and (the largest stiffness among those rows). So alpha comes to 0.36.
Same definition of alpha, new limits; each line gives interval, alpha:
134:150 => 0.07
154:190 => 0.40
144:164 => 0.26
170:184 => 0.24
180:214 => 0.51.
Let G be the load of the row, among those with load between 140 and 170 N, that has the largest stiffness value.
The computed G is 167 N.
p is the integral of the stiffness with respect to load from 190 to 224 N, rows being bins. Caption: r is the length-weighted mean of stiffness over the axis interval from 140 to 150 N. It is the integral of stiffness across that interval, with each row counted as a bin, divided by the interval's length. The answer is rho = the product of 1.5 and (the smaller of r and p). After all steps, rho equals 9.4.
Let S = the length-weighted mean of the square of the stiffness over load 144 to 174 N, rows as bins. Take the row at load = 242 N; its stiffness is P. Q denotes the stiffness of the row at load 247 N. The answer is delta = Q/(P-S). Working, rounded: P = 6.164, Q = 6.347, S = 39.9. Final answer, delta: -0.188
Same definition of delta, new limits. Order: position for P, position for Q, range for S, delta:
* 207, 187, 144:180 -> -0.175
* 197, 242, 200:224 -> -0.201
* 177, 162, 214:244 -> -0.206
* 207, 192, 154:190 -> -0.183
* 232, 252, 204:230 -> -0.194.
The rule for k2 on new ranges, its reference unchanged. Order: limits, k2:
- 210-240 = 217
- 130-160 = 137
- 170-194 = 187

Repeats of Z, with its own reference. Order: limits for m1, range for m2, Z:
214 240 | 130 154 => 0.59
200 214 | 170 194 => 0.33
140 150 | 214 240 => 0.28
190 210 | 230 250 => 0.12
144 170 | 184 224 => 0.19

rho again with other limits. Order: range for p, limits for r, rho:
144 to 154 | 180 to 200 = 9.4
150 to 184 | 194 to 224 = 9.1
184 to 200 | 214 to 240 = 8.9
